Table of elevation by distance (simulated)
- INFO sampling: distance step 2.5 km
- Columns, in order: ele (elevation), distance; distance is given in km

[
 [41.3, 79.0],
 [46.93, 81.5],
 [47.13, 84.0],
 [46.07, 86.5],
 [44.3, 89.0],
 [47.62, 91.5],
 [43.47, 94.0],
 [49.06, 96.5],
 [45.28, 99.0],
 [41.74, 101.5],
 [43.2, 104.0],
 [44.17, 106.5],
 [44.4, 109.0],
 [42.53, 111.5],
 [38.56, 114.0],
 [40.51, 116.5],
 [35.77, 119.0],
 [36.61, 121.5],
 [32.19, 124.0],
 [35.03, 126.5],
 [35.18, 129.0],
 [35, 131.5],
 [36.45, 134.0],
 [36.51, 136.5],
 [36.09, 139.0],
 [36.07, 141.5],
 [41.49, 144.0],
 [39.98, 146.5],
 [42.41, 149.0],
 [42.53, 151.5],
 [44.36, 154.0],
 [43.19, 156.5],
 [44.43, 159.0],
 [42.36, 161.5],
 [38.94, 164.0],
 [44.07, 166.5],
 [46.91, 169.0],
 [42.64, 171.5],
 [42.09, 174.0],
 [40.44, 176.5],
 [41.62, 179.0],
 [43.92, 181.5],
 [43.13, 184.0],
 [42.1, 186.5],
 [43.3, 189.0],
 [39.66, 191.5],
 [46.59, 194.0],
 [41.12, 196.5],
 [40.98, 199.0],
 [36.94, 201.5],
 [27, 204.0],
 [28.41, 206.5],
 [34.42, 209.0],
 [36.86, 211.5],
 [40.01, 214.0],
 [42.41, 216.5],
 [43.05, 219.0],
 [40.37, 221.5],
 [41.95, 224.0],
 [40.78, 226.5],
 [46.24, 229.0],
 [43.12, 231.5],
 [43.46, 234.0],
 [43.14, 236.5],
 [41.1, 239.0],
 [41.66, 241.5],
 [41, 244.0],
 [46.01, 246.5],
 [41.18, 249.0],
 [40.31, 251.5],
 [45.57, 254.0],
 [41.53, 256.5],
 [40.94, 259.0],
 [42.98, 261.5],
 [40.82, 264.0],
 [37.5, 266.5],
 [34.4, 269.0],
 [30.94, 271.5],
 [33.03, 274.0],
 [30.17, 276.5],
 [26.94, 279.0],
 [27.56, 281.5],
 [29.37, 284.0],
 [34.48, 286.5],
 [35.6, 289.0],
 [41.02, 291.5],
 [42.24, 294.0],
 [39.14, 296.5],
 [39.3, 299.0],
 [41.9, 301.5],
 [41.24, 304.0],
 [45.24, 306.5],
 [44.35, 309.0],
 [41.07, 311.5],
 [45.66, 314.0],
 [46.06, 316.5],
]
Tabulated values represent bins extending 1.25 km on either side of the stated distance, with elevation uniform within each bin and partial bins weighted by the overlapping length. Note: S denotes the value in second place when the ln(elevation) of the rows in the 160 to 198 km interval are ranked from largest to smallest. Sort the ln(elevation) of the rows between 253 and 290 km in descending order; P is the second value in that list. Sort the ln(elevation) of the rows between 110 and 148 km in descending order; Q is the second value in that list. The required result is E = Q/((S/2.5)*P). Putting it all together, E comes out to 0.645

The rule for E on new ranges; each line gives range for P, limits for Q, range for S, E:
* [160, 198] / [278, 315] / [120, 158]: 0.659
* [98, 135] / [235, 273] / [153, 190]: 0.663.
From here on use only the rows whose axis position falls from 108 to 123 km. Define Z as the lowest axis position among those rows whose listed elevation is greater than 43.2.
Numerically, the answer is 109.0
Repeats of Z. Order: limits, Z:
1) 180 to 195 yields 181.5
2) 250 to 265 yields 254.0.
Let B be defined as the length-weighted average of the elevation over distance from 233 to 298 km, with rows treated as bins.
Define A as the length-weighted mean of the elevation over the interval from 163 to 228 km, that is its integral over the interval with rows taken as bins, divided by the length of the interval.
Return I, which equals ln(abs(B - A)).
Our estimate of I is 0.82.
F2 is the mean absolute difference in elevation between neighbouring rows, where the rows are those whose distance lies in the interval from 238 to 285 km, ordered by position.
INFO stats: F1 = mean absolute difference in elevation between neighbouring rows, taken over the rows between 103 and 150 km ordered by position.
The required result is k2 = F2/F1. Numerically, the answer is 1.39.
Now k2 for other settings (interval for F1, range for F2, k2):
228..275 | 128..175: 0.78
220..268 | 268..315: 1.07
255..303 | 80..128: 1.06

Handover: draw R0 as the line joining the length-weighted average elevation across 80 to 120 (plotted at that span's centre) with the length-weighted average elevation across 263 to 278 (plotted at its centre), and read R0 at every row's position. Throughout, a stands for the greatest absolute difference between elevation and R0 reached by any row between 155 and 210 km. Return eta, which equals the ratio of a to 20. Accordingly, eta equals 0.549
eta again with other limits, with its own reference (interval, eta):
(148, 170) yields 0.348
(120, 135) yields 0.515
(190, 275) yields 0.549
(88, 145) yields 0.515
